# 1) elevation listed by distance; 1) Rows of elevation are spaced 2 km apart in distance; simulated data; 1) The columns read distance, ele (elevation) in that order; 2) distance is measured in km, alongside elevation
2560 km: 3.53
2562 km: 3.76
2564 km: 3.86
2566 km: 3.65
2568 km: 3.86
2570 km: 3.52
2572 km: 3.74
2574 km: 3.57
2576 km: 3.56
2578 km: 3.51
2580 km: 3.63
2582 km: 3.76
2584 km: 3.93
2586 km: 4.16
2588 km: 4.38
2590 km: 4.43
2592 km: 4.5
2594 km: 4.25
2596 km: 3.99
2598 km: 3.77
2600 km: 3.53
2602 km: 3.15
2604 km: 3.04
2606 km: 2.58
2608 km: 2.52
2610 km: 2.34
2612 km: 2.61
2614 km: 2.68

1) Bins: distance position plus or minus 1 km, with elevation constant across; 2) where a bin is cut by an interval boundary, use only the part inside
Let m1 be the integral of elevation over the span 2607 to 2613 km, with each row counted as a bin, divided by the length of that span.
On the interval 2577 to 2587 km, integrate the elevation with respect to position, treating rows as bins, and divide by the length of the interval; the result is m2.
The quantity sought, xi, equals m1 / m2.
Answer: 0.66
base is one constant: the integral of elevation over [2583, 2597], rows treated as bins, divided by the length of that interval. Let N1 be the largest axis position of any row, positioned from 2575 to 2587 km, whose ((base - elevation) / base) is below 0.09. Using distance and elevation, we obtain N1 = 2586 km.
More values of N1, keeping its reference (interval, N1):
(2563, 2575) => 2568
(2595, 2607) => 2596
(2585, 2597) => 2596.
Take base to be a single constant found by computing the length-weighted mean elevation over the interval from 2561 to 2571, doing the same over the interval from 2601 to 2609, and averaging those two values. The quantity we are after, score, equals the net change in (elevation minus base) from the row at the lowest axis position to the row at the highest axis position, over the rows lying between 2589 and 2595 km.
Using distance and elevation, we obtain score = -0.2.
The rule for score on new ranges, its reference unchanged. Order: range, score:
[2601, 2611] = -0.8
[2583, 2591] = 0.5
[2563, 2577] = -0.3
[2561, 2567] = -0.1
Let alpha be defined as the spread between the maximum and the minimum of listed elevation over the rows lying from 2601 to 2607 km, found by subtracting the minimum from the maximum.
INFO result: 0.57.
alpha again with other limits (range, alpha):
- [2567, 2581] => 0.35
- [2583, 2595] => 0.57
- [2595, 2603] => 0.84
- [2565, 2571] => 0.34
